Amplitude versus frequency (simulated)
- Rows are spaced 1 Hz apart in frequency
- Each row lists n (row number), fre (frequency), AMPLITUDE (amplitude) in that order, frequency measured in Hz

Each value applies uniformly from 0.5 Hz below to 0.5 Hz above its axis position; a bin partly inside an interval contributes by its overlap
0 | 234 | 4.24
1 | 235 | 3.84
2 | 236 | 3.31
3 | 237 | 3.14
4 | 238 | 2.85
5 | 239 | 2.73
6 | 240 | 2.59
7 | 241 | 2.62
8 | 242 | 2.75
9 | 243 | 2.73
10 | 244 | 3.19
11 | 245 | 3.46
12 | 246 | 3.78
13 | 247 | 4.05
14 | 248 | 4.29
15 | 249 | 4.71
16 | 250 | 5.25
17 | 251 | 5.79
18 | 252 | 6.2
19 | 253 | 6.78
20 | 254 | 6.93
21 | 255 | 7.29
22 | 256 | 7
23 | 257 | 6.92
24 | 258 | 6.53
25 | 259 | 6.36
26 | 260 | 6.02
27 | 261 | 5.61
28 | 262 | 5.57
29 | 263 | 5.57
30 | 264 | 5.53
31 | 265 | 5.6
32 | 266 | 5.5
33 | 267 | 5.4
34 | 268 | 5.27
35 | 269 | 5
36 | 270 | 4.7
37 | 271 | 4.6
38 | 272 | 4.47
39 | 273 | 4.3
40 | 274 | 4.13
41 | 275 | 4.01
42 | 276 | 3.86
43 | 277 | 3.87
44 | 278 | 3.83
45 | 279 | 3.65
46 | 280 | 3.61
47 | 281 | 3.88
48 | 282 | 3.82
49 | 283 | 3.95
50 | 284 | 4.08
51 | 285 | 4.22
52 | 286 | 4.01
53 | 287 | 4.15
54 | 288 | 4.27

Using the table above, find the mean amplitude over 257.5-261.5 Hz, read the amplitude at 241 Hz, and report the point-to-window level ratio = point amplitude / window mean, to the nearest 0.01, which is 0.43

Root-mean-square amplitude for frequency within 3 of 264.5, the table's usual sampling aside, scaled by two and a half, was 14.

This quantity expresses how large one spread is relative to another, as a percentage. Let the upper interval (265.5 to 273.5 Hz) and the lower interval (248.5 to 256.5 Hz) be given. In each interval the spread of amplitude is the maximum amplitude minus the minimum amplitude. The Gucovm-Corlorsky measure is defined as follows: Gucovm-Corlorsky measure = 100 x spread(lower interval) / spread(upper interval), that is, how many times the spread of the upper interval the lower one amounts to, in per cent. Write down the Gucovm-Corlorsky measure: 215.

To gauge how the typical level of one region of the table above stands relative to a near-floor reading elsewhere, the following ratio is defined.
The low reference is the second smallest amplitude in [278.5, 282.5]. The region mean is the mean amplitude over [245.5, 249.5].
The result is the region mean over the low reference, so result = 1.15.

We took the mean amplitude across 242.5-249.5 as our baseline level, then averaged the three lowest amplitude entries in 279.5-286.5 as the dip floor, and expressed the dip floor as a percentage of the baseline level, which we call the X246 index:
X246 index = 101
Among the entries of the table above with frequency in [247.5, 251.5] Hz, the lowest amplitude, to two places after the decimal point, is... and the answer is 4.29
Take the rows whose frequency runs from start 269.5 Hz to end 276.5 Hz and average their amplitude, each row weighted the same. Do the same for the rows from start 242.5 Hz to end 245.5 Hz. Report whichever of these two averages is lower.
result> 3.1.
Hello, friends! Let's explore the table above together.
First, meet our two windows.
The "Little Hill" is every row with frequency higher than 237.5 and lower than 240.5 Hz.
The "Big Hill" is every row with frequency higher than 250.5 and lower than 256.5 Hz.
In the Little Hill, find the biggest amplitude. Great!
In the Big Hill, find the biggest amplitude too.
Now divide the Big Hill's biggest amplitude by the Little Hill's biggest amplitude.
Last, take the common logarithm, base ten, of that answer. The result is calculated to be 0.41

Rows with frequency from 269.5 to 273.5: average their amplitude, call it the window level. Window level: 4.5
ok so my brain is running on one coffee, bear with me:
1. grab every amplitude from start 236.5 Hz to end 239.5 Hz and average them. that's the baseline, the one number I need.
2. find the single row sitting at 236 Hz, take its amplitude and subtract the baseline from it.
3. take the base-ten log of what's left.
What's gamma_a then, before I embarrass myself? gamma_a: -0.39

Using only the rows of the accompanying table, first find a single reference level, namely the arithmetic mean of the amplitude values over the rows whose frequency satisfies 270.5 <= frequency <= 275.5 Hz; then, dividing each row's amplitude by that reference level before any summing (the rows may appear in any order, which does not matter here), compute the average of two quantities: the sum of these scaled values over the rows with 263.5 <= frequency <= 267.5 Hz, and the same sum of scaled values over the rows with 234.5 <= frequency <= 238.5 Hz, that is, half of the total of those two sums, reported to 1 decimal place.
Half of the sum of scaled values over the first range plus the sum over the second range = 4.1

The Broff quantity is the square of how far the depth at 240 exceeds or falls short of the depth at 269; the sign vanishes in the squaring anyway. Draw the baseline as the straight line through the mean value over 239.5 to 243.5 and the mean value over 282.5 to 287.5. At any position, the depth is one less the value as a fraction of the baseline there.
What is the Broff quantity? 0.17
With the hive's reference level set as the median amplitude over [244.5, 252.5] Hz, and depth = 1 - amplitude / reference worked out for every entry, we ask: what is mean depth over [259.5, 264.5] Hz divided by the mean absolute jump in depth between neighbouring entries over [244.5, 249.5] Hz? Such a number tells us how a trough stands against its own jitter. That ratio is -4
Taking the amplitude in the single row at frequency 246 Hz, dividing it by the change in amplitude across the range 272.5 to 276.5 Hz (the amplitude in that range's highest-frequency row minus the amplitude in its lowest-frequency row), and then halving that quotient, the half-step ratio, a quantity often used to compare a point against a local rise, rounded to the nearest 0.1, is -4.3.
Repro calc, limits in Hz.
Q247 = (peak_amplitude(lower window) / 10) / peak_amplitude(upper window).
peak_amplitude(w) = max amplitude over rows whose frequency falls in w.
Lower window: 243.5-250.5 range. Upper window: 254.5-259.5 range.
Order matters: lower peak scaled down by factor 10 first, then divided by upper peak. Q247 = 0.072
